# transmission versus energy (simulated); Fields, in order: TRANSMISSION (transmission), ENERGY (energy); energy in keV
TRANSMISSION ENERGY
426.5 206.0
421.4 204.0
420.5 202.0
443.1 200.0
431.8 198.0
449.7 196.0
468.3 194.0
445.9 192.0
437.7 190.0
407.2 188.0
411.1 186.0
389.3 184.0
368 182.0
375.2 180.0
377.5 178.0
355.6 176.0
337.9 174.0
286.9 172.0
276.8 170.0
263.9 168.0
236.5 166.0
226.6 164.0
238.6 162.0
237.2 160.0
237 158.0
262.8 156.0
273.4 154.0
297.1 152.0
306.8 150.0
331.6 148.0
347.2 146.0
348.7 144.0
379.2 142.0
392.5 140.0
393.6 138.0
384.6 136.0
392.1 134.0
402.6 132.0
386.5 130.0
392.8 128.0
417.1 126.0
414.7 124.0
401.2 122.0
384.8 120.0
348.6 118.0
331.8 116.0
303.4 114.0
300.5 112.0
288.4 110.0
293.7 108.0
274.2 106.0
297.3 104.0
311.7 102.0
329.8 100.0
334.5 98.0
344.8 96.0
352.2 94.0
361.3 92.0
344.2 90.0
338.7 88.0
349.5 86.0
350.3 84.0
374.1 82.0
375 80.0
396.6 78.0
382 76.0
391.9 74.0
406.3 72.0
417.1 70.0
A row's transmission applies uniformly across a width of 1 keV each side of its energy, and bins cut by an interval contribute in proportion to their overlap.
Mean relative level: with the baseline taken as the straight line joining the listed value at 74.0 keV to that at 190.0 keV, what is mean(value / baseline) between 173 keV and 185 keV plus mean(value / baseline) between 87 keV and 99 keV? 1.71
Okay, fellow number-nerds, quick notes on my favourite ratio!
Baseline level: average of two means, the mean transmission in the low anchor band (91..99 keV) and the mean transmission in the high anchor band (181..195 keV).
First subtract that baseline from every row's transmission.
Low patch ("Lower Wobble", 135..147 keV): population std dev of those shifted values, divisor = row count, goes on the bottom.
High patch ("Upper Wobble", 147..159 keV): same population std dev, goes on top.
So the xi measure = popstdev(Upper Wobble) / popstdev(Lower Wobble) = 1.6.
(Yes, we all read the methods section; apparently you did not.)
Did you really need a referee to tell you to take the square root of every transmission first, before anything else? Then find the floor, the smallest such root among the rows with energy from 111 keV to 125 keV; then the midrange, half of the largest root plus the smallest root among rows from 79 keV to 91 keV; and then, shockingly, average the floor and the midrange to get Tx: 18.1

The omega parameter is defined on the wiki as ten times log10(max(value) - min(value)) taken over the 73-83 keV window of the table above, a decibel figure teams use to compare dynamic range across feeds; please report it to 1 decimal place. 13.5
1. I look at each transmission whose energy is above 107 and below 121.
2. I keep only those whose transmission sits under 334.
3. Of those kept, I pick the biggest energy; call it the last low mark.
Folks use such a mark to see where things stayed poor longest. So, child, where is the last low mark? 116.0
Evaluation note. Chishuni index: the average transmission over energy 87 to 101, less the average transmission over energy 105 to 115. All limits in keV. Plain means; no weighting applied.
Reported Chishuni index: 52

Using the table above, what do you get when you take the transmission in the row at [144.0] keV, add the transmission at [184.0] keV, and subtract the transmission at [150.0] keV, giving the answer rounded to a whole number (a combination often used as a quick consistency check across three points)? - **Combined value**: 431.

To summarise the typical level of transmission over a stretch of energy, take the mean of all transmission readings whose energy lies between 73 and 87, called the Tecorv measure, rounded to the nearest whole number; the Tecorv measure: 374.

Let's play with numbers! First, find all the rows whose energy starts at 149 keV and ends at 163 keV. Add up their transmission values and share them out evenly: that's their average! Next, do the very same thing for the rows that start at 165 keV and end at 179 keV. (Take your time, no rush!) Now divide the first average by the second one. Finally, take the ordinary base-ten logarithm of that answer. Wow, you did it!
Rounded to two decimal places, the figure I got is -0.06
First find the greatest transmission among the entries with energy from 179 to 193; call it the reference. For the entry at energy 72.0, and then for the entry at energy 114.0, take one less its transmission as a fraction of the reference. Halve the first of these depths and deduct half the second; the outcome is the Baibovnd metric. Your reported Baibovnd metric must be -0.12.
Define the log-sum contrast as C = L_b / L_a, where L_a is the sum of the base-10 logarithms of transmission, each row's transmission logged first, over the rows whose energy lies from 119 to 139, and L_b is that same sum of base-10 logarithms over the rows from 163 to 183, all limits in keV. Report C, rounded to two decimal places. 0.96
